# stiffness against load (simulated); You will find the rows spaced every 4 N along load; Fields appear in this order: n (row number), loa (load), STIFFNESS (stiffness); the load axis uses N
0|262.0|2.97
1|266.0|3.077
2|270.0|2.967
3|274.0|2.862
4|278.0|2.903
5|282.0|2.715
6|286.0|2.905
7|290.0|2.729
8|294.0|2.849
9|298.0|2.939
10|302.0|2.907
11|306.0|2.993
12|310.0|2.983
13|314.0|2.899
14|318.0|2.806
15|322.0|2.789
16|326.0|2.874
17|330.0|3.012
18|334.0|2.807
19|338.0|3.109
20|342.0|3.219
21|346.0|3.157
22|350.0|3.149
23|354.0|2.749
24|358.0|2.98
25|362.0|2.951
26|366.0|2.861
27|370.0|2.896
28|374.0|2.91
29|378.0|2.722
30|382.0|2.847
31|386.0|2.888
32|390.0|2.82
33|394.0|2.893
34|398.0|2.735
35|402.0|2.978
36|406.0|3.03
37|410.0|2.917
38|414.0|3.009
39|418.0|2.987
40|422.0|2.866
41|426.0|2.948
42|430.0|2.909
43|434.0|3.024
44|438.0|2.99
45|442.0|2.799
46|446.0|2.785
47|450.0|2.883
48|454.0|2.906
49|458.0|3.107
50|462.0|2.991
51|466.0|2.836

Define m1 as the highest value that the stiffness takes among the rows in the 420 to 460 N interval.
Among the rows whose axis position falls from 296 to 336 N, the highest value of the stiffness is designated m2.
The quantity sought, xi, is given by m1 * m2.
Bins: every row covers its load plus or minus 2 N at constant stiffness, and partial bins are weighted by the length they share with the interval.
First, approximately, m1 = 3.107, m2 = 3.012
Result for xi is 9.4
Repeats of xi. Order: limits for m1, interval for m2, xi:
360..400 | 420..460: 9.2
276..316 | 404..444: 9.1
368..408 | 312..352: 9.8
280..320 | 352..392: 8.9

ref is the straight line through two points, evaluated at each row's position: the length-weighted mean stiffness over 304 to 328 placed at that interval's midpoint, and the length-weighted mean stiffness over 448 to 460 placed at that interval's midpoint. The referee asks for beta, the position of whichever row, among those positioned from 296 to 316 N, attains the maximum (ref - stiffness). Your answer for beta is 314.0 N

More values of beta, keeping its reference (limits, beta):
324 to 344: 334.0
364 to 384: 378.0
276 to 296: 282.0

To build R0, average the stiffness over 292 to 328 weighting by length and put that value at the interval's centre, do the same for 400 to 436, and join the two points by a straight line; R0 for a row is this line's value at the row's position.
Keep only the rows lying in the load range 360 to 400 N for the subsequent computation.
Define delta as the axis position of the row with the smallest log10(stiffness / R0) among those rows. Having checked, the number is 378.0 N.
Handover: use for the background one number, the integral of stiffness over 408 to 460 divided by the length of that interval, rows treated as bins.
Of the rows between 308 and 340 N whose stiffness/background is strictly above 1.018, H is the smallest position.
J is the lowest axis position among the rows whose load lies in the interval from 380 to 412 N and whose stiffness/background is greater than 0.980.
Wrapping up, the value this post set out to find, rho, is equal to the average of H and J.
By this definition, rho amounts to 358 N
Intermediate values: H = 330.0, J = 386.0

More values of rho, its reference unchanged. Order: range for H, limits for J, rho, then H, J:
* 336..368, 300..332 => 320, 338.0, 302.0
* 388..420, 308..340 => 358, 406.0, 310.0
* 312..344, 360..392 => 346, 330.0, 362.0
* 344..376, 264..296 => 306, 346.0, 266.0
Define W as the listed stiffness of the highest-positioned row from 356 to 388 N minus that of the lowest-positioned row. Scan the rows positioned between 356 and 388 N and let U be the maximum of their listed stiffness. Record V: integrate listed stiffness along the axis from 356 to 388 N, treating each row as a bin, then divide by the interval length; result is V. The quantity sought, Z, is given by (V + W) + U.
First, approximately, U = 2.98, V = 2.88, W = -0.09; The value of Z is 5.77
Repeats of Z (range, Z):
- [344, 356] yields 5.77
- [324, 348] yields 6.53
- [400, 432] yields 5.92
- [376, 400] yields 5.72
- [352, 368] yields 5.98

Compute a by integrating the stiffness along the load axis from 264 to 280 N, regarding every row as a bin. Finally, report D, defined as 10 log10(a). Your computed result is 16.7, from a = 47.2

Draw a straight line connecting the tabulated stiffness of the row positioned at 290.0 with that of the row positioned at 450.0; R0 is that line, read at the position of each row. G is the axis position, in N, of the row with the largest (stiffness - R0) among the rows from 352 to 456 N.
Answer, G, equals 406.0 N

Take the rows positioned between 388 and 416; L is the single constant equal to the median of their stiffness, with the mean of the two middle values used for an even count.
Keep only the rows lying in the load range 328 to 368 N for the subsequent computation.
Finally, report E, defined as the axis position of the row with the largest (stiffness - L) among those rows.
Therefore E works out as 342.0 N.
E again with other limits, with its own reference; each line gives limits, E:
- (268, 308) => 306.0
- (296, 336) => 330.0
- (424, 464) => 458.0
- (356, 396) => 358.0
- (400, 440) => 406.0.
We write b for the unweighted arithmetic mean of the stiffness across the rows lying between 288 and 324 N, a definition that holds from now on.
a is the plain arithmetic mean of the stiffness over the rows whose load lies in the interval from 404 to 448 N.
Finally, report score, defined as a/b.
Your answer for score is 1.02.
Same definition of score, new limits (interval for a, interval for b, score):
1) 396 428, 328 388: 0.99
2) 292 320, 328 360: 0.96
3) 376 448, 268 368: 0.99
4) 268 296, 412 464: 0.97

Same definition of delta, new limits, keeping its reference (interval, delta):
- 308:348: 322.0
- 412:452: 446.0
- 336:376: 354.0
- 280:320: 282.0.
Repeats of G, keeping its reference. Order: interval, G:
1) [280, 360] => 342.0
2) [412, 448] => 414.0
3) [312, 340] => 338.0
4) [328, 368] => 342.0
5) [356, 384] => 358.0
